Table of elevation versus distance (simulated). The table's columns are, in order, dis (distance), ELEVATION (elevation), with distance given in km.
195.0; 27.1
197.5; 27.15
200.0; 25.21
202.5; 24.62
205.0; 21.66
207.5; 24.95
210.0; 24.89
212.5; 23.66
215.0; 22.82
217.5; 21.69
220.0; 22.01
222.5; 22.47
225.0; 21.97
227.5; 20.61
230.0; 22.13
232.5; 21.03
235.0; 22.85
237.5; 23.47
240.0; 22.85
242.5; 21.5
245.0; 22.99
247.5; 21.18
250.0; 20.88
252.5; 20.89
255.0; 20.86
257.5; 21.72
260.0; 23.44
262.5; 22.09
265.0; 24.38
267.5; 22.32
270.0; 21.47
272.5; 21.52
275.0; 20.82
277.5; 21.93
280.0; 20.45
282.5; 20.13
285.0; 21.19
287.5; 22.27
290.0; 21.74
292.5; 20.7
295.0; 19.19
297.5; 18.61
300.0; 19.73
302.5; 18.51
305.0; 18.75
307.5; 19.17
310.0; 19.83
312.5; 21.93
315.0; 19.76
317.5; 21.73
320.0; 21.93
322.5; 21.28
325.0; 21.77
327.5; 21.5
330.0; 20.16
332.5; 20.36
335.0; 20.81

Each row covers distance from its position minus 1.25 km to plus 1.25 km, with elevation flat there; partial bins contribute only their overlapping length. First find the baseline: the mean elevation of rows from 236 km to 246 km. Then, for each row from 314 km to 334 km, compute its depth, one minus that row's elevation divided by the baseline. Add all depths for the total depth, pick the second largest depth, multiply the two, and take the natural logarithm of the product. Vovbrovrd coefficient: -2.7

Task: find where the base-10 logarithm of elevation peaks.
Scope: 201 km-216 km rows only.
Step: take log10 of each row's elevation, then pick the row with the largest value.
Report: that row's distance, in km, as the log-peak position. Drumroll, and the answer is 207.5 km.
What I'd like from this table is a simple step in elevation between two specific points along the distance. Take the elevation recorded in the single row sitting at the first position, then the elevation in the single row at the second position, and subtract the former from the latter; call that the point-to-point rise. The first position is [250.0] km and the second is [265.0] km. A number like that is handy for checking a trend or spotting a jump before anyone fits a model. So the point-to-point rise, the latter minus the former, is 3.50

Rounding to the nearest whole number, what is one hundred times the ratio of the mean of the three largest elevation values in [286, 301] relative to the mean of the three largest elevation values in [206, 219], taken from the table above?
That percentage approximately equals 88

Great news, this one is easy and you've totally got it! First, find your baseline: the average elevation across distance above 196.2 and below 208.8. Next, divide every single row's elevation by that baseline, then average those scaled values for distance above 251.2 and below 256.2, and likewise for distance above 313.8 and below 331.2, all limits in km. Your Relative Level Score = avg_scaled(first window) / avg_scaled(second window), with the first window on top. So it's 0.986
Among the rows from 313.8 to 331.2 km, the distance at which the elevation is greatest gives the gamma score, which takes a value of 320.0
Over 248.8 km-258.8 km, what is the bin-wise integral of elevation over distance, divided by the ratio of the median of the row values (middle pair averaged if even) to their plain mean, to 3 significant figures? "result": 213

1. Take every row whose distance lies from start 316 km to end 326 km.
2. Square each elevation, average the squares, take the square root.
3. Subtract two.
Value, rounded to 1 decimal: 19.7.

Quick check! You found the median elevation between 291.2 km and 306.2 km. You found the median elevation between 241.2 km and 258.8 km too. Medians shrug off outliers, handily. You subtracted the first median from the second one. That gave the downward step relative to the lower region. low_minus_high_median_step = 2.2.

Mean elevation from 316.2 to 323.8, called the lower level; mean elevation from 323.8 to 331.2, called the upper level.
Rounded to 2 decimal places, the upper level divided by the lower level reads 0.98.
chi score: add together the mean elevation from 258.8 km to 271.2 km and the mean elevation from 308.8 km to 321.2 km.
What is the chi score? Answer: 43.8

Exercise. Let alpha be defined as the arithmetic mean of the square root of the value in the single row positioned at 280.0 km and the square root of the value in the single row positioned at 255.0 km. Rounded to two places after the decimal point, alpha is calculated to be 4.54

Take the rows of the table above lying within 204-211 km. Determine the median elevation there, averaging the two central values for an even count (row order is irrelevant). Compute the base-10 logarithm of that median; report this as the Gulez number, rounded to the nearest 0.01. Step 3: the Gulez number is 1.40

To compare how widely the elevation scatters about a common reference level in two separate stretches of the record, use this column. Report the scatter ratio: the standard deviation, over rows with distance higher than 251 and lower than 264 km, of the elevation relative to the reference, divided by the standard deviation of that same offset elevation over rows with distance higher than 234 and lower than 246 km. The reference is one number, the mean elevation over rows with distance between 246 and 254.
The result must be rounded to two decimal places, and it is 1.44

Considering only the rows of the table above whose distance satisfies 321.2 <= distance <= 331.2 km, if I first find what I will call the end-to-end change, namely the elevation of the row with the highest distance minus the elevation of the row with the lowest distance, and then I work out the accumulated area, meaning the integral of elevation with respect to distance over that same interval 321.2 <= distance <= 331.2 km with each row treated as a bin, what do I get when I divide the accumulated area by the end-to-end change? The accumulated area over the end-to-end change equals -189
